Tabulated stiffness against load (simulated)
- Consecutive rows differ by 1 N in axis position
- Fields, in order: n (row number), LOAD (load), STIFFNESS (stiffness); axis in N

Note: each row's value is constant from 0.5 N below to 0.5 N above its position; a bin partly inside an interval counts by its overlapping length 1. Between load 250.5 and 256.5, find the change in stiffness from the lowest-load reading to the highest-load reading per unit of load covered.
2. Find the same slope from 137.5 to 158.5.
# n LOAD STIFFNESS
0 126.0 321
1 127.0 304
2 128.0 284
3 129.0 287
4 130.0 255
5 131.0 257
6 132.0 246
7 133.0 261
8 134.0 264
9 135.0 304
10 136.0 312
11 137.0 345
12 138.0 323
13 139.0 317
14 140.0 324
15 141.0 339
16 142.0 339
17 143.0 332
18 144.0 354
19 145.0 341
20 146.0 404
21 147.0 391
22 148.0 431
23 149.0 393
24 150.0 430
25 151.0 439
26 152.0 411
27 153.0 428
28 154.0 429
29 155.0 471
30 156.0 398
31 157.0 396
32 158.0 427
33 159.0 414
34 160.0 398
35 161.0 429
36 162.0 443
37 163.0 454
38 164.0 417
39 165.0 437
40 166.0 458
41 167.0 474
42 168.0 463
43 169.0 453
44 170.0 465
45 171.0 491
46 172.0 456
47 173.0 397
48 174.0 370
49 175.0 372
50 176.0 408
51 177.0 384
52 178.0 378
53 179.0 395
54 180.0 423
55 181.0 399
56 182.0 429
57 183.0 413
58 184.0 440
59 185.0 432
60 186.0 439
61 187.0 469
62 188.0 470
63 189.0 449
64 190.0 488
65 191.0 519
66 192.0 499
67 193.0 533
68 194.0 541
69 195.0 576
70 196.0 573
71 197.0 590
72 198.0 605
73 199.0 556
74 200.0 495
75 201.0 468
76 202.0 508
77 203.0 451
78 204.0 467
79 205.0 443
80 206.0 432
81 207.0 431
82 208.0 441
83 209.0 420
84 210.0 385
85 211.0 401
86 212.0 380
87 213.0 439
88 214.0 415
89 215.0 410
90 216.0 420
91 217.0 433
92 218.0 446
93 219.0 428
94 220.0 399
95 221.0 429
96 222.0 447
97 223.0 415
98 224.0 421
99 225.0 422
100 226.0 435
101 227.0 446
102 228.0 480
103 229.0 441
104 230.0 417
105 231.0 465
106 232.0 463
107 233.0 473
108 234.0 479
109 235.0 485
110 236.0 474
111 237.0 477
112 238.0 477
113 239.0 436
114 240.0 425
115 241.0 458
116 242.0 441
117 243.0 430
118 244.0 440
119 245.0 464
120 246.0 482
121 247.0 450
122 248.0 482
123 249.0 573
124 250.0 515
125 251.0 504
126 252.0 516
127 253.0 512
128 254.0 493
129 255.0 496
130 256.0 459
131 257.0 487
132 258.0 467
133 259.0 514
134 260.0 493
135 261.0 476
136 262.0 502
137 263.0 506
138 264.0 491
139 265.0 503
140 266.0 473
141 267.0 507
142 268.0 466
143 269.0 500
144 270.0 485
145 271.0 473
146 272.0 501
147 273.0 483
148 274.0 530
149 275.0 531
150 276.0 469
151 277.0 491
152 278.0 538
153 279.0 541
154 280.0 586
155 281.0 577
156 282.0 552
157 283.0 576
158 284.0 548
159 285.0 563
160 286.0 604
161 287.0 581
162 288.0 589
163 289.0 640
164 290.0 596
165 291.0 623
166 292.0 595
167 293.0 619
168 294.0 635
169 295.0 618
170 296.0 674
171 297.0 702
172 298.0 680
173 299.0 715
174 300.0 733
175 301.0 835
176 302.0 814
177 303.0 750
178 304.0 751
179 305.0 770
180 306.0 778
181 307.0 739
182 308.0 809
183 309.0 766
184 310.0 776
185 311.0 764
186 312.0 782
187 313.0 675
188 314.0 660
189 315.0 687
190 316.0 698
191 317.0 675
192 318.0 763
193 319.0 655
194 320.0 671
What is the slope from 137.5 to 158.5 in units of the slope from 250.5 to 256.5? -0.6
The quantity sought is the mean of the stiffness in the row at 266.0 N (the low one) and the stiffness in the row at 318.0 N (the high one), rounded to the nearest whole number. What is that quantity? 618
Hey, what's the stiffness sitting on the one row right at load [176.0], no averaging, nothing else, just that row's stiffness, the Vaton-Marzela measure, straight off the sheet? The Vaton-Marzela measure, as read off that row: 408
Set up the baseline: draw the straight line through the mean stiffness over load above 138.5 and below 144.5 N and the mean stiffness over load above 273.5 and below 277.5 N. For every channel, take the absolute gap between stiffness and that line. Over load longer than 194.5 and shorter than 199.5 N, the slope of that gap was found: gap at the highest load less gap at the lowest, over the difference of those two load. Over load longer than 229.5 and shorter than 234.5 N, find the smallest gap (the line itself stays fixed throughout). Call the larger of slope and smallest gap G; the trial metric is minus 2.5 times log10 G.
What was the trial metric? -2.8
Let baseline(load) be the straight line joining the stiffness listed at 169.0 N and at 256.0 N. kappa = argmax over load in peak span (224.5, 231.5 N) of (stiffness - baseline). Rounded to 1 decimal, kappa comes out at 228.0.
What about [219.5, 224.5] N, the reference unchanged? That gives 222.0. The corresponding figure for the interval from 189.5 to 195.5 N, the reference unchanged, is 195.0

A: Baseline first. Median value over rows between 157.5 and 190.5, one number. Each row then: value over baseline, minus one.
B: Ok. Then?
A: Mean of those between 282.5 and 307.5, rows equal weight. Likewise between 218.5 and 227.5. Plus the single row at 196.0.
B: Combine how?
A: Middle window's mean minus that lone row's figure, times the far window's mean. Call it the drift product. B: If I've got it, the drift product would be -0.19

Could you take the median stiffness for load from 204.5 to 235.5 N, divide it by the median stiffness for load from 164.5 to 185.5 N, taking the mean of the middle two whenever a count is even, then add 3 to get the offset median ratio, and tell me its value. 4.01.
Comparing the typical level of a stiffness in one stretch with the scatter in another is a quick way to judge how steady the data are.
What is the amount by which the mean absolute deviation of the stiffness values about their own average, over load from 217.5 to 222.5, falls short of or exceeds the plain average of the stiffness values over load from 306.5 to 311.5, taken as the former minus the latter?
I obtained -757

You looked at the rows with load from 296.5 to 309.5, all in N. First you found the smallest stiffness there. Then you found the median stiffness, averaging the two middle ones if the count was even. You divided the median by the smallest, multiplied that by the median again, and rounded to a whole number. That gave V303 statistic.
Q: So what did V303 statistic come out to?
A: 829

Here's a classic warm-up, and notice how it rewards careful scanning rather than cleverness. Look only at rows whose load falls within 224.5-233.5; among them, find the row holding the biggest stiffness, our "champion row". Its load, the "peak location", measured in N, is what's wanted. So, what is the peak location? 228.0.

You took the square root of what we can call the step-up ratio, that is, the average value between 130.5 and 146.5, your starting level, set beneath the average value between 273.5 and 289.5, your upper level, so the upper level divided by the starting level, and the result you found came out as 1.33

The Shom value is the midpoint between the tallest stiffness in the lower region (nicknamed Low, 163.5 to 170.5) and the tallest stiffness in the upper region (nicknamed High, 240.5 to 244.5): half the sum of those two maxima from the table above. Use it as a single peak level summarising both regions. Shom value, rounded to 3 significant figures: 466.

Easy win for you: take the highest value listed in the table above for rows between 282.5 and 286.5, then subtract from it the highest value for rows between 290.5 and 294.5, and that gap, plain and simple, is -31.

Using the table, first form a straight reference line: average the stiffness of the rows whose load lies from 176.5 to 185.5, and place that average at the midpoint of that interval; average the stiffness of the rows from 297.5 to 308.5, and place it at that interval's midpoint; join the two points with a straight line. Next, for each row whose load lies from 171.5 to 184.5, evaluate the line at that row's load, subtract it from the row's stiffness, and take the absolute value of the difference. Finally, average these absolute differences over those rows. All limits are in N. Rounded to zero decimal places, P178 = 19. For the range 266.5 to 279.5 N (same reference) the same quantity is 174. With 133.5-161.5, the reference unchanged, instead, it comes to 65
